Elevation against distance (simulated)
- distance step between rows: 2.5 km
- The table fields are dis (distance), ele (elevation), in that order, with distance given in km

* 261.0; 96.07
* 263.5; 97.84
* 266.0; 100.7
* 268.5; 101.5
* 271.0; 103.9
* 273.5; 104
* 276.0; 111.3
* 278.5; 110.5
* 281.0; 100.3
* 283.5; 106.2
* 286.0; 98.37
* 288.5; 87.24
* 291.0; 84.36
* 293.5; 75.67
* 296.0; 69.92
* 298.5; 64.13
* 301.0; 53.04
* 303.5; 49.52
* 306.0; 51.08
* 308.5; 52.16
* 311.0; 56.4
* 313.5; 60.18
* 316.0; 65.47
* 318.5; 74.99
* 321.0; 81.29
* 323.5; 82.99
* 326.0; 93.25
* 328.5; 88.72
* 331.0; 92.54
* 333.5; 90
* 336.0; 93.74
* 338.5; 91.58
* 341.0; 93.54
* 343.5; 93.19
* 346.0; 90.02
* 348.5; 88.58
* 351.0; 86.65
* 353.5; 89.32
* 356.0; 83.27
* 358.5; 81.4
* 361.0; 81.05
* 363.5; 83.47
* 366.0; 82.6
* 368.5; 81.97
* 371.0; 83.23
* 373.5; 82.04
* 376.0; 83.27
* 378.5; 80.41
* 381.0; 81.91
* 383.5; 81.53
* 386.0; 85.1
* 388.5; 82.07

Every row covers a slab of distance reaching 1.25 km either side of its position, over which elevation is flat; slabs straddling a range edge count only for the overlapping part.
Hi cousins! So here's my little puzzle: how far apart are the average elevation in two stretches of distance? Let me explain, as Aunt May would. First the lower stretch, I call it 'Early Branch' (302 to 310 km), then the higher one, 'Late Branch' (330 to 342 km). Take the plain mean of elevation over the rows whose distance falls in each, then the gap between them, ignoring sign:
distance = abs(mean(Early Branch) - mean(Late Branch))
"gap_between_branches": 41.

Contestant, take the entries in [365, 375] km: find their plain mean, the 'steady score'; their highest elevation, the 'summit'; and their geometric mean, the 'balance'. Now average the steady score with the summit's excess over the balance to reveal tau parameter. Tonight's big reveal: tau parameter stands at 41.6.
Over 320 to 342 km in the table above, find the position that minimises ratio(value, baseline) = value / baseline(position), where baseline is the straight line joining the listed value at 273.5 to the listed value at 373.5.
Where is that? 321.0 km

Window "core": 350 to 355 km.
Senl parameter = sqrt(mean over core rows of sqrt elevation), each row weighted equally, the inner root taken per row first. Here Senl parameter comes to 3.06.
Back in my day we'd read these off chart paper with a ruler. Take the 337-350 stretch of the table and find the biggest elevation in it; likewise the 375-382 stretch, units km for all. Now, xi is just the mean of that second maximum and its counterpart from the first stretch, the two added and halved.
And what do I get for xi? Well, 88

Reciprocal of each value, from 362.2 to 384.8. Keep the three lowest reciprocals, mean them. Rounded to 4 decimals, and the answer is 0.0120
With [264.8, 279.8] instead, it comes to 0.0092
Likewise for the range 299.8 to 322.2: 0.0136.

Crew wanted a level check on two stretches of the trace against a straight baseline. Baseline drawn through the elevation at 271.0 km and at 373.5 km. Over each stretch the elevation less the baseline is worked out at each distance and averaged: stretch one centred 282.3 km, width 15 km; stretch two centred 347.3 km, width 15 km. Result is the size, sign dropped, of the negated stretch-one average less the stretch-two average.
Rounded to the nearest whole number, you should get 3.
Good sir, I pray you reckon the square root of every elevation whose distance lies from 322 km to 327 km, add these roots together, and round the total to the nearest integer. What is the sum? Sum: 19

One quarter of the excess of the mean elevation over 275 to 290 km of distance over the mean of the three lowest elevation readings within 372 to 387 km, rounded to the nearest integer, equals 5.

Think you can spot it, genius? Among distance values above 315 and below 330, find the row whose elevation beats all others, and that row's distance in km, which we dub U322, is 326.0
